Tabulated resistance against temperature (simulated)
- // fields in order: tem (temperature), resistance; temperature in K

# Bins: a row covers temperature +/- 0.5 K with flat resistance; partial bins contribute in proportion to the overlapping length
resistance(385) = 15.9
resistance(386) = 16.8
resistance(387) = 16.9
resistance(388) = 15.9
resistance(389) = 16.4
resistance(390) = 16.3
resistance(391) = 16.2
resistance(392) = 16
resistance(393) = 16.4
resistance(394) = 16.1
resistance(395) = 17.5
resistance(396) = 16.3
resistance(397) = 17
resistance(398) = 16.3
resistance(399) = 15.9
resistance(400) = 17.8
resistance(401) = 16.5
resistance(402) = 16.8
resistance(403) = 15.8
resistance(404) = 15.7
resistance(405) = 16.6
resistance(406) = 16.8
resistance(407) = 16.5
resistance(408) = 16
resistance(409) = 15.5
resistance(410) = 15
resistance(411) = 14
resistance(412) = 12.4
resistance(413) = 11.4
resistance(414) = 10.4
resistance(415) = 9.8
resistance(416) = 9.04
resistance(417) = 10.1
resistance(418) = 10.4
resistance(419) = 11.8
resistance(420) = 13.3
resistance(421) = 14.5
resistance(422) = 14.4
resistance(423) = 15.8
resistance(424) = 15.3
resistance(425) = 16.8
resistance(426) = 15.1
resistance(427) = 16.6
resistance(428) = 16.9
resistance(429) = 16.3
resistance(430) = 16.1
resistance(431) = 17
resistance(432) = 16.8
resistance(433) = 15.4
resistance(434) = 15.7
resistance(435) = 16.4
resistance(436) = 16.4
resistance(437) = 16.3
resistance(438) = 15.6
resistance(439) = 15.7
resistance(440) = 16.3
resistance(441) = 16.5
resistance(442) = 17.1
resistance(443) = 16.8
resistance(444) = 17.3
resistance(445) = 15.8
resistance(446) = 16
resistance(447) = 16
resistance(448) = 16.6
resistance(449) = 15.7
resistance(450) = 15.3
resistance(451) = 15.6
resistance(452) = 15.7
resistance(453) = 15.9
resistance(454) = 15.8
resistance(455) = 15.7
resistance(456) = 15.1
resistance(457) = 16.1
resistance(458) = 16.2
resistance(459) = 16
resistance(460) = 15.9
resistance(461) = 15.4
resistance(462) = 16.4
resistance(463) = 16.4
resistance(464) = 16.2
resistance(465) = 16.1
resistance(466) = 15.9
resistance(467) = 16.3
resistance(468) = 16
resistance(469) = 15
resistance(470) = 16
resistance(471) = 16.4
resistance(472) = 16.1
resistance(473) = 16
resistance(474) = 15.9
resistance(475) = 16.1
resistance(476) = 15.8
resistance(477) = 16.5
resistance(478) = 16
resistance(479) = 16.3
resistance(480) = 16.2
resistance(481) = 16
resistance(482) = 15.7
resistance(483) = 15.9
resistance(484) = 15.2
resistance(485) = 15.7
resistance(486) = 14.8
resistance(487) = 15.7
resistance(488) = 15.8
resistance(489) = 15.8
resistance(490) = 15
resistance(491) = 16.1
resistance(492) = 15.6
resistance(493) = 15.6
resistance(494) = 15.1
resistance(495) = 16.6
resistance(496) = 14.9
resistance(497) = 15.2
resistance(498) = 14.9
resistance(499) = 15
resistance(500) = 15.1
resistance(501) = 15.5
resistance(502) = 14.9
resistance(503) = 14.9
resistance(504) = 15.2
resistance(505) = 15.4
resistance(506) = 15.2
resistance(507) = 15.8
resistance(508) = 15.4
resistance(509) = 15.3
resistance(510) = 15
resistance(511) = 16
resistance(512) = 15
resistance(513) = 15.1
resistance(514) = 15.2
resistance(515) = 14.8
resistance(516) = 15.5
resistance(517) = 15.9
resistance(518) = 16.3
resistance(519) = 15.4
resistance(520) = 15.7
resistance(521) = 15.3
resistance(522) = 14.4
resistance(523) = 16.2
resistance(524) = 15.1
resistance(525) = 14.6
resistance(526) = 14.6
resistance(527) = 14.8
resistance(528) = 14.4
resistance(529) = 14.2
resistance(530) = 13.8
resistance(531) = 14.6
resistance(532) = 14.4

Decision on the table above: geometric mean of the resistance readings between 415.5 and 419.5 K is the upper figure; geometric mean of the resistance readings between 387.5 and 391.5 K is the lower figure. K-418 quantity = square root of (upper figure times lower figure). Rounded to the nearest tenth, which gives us 12.9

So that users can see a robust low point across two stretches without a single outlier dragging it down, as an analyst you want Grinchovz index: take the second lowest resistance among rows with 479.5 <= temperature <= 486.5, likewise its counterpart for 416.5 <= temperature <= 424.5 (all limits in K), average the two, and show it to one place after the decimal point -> 12.8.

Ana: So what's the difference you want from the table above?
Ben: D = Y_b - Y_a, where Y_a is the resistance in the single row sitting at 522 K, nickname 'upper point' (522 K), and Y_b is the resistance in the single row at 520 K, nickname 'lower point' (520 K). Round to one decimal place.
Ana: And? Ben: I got 1.3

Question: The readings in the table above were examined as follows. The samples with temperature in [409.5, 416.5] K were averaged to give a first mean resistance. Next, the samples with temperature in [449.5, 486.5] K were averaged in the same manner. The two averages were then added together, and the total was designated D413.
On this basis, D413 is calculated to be 27.6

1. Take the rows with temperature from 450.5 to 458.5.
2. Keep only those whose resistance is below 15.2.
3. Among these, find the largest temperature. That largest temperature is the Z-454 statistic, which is 456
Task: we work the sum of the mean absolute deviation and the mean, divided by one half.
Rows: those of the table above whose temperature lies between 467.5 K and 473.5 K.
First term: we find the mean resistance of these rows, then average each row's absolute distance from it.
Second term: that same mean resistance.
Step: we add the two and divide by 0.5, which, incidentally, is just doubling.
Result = 32.4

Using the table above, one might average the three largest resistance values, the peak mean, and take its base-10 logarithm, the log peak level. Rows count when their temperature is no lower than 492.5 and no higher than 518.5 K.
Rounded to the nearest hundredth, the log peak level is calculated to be 1.21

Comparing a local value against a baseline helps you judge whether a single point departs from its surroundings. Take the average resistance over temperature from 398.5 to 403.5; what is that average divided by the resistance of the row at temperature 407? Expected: 1.00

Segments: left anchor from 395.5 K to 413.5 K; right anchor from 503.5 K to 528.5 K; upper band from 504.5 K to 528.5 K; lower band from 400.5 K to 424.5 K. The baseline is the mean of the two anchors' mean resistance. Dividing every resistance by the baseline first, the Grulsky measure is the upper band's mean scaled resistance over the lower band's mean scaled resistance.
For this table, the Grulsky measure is 1.10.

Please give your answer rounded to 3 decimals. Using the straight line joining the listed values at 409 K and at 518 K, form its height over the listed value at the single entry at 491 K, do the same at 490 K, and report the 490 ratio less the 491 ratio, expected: 0.073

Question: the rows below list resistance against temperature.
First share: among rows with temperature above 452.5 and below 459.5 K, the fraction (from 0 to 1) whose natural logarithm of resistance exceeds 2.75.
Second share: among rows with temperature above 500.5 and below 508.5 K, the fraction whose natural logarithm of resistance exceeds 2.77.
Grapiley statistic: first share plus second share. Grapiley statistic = 0.86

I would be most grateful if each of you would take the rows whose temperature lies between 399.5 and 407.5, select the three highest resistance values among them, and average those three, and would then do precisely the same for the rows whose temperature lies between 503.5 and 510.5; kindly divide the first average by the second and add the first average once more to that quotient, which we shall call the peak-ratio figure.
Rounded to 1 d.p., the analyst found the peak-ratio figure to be 18.2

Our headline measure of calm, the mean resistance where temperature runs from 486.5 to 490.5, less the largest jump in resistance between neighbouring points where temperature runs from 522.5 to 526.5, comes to 14.5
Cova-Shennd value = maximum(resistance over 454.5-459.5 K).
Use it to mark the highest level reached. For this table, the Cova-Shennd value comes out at 16.2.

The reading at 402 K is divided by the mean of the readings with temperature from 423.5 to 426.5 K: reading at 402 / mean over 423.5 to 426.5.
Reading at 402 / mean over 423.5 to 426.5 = 1.07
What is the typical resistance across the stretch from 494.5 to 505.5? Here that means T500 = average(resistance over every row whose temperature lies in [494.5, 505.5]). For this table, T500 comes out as 15.2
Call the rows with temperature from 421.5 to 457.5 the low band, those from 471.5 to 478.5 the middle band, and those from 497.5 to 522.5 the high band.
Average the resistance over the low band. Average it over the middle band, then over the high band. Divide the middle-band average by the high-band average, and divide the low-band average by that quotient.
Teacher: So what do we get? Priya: 15.3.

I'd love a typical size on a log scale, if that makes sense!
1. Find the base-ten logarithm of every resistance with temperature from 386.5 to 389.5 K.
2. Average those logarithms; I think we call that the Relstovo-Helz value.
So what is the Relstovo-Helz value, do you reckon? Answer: 1.21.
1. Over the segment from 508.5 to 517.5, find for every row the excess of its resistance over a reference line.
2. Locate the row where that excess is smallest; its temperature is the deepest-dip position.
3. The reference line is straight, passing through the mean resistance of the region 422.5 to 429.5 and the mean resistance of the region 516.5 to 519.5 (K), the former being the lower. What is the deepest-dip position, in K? 515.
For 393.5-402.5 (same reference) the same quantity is 399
